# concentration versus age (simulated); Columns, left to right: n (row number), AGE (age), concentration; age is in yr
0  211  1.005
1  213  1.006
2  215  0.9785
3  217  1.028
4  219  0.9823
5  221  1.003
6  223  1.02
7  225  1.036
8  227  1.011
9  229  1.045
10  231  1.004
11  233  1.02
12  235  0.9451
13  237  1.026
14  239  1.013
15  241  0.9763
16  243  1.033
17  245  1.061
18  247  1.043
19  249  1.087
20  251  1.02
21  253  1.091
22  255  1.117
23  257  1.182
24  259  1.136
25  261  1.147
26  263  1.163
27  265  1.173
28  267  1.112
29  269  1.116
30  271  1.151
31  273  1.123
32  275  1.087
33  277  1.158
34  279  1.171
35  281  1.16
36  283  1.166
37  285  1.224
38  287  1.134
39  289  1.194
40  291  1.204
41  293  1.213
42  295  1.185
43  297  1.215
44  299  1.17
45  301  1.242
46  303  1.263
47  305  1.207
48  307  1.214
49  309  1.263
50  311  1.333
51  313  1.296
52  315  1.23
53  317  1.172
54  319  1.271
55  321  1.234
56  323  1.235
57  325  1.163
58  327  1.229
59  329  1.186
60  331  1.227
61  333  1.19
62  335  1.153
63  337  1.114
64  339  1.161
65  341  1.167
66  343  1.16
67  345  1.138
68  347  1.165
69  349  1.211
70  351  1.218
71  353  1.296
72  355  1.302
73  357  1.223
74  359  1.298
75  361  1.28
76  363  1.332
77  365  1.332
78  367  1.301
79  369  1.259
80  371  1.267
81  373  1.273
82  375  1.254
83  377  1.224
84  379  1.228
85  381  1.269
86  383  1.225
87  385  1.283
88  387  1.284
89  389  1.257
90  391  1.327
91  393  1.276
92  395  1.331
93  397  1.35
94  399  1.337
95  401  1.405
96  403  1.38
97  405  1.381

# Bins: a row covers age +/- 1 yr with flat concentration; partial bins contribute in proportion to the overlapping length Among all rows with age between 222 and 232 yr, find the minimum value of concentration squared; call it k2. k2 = 1.008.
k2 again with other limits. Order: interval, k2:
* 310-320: 1.374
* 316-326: 1.353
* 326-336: 1.329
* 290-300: 1.369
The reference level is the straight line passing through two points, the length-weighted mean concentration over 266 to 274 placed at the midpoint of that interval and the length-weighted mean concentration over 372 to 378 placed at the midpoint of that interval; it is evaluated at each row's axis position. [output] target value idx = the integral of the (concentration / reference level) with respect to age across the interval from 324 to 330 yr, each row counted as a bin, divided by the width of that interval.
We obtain 1.00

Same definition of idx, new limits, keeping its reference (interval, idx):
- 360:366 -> 1.06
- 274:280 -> 1.00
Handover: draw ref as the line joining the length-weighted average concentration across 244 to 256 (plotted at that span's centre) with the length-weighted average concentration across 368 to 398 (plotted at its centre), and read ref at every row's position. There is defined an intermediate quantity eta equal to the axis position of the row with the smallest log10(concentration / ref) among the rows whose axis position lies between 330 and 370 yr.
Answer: 337 yr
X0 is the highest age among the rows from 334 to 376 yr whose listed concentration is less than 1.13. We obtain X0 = 337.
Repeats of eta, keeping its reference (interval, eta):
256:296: 275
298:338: 337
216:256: 235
